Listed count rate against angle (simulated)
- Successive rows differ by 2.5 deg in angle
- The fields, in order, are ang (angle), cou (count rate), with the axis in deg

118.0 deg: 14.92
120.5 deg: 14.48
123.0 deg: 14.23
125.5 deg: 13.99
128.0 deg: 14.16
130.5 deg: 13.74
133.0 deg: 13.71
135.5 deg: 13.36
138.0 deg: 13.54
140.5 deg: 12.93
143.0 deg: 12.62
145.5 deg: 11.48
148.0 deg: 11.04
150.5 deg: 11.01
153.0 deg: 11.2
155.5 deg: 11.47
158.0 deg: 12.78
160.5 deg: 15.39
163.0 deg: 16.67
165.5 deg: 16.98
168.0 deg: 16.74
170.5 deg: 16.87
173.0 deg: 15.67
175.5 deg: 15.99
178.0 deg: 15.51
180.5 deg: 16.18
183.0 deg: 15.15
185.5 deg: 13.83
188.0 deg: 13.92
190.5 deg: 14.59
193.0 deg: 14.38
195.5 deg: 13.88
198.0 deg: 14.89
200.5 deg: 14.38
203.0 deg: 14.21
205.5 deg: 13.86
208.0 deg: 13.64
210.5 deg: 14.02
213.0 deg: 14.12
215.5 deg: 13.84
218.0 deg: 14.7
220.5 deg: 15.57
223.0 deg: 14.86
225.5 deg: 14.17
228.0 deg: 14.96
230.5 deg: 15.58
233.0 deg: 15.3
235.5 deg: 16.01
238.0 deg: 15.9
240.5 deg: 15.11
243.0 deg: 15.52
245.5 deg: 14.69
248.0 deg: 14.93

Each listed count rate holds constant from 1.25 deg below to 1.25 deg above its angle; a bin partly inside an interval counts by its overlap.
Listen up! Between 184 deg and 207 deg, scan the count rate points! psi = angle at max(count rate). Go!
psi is 198.0 deg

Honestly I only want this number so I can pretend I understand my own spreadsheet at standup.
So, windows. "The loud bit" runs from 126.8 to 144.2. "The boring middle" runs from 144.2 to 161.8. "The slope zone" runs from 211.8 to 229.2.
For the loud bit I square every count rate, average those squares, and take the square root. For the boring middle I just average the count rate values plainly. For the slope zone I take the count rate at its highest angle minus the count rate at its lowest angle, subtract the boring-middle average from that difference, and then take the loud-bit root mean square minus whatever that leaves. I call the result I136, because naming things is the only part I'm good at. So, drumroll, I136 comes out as 24.7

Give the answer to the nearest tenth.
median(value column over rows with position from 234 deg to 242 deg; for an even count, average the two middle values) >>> 15.9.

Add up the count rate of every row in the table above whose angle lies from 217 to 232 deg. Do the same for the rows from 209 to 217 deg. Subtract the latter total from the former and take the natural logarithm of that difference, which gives 3.87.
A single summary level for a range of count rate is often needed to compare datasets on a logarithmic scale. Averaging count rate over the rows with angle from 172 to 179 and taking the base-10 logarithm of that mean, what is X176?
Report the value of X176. 1.197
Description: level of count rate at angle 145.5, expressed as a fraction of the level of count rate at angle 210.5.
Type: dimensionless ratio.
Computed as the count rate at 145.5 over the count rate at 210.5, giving 0.82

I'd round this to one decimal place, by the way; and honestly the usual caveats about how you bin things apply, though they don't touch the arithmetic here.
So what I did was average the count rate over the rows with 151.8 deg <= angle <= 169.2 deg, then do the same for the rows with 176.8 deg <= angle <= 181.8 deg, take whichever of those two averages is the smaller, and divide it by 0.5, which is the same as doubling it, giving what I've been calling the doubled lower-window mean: 28.9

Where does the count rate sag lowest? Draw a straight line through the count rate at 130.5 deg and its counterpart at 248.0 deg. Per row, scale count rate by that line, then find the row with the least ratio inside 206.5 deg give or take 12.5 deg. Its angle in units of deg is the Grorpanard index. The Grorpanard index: 208.0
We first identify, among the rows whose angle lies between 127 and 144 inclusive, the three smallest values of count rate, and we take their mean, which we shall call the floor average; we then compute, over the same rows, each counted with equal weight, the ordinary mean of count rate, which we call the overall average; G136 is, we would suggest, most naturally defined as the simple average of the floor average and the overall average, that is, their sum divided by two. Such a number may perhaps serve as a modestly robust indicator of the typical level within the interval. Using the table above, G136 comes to 13.2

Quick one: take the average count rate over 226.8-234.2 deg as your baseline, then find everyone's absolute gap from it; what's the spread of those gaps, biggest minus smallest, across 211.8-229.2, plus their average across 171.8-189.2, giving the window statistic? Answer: 1.89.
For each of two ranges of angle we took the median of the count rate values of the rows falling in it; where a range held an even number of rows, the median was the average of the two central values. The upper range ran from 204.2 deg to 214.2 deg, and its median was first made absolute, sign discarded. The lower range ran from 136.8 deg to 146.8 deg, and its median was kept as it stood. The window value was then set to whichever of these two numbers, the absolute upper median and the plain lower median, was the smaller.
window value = 12.8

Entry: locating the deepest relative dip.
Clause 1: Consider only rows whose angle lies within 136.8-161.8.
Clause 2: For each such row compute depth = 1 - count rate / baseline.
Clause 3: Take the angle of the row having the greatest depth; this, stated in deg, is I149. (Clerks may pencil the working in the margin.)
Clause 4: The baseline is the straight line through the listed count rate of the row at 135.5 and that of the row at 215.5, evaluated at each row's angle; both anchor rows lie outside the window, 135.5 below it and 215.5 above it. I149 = 150.5 deg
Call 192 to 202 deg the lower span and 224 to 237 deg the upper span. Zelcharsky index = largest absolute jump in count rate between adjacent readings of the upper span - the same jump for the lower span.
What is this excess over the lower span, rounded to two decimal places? -0.22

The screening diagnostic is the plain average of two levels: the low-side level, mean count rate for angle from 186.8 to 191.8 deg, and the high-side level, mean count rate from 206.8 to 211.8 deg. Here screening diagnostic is 14.0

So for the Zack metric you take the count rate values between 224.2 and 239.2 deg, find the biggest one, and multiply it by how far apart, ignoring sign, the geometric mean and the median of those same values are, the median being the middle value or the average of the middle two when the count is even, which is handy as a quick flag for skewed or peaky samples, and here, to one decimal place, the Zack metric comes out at 2.1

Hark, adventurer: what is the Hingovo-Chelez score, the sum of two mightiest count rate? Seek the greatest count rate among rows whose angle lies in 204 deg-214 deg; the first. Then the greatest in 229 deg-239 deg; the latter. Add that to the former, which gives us 30.1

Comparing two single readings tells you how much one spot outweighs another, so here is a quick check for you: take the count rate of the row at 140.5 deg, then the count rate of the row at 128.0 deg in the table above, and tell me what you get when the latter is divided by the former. 1.10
